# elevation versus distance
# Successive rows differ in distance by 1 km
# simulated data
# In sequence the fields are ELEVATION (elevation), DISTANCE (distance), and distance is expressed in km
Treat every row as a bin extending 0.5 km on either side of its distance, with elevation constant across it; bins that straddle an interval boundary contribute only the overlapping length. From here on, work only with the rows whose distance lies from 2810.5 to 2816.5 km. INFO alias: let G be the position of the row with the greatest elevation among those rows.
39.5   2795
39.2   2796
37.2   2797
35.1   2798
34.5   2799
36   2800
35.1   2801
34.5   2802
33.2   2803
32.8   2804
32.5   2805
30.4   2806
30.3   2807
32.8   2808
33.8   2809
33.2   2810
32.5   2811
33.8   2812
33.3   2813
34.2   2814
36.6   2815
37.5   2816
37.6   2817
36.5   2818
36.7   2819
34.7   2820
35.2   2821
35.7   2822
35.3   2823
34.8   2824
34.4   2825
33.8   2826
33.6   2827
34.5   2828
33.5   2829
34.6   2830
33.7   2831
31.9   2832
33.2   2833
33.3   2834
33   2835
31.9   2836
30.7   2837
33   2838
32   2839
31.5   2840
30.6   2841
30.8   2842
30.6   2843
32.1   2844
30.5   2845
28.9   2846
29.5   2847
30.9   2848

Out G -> 2816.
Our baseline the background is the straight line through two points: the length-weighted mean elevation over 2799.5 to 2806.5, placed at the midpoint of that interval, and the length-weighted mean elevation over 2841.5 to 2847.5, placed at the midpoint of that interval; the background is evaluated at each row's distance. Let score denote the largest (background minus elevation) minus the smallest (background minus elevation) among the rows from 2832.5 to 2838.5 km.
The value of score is 2.4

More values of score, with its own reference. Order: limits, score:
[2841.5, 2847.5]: 3.1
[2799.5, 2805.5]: 3.1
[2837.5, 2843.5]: 2.2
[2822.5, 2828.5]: 1.4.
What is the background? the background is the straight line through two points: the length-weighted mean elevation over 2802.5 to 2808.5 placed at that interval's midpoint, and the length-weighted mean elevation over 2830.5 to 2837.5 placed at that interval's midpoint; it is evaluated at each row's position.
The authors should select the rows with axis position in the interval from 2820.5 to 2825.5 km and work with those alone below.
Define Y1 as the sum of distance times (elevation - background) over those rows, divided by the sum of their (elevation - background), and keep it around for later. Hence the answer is 2822.8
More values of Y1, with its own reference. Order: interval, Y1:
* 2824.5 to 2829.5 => 2826.8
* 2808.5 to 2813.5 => 2810.9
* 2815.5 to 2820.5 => 2817.7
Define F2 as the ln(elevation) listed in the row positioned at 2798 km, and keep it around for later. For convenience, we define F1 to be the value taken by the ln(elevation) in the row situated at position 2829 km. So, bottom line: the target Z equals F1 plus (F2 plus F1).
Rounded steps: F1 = 3.51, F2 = 3.56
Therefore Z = 10.6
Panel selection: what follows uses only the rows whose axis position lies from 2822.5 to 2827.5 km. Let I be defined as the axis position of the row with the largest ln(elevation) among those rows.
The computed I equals 2823 km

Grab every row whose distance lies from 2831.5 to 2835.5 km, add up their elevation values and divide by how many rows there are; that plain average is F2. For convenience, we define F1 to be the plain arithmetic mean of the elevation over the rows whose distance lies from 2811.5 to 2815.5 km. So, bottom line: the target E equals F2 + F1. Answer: 67.3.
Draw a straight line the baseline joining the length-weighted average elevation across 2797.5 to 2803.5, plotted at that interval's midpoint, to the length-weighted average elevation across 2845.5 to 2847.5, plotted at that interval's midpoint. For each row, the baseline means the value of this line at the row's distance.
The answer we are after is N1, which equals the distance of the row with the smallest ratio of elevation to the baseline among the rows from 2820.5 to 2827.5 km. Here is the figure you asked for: 2827 km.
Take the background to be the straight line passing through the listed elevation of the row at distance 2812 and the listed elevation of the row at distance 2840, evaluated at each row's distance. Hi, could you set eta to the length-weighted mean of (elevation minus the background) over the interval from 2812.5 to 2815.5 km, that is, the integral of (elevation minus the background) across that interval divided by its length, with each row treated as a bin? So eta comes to 1.1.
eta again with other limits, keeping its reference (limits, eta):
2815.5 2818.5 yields 3.8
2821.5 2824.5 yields 2.4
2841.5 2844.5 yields -0.1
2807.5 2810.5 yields -0.8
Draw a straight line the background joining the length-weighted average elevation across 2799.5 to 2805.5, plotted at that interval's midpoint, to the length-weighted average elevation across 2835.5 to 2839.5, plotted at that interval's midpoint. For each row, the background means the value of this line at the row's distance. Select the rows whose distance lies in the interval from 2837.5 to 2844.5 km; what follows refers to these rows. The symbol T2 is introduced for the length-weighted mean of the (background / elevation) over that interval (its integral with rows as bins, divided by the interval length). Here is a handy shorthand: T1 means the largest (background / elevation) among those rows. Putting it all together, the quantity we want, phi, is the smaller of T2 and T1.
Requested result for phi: 1.01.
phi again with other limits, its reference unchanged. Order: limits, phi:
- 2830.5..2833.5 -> 0.98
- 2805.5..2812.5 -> 1.04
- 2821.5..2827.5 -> 0.95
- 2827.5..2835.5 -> 0.96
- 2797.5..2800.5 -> 0.97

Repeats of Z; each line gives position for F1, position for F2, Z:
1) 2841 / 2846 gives 10.2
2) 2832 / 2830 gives 10.5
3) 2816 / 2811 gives 10.7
